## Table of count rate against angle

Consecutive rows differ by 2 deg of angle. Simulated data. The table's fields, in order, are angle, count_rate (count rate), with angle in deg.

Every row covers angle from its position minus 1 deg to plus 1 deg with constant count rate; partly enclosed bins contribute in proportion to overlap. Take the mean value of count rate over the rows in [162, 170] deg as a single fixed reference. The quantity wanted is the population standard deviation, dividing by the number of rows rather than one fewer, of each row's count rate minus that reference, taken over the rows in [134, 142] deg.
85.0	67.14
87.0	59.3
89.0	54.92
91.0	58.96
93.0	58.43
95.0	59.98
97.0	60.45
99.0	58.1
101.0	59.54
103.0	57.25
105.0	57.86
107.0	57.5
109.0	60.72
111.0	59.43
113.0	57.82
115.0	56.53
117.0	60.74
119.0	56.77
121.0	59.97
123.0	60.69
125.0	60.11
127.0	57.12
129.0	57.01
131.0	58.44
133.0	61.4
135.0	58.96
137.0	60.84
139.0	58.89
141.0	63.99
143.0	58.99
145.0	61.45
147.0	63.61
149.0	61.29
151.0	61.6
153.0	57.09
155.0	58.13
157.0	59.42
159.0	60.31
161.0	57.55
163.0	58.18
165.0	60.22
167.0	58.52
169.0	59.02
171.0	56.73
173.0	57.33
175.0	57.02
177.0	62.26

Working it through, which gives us 2.07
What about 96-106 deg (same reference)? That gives 1.18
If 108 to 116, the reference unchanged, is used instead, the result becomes 1.59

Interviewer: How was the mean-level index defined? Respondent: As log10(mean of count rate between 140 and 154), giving 1.786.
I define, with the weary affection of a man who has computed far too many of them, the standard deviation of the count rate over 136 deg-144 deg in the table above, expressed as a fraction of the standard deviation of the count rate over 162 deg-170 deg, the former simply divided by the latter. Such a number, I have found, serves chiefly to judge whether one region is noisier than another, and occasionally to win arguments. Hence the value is 2.67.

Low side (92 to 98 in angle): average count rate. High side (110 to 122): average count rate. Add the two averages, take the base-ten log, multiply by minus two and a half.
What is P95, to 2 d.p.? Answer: -5.18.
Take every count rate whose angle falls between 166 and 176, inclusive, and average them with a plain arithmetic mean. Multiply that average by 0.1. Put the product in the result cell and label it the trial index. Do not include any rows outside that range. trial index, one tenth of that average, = 5.77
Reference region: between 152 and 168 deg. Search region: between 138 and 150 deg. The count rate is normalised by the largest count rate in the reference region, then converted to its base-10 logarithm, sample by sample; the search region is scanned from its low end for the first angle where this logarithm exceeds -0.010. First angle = 141.0 deg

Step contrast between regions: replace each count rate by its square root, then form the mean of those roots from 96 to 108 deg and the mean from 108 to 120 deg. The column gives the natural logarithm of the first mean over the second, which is -0.002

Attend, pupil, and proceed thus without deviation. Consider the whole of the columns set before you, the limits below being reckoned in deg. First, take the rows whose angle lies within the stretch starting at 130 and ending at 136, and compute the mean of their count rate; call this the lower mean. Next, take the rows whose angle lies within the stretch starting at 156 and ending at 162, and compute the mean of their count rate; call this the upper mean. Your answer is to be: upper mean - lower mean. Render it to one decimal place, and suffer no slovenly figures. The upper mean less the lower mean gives -0.5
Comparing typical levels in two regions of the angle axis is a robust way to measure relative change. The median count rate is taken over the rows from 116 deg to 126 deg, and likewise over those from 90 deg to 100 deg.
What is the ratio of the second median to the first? 0.98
